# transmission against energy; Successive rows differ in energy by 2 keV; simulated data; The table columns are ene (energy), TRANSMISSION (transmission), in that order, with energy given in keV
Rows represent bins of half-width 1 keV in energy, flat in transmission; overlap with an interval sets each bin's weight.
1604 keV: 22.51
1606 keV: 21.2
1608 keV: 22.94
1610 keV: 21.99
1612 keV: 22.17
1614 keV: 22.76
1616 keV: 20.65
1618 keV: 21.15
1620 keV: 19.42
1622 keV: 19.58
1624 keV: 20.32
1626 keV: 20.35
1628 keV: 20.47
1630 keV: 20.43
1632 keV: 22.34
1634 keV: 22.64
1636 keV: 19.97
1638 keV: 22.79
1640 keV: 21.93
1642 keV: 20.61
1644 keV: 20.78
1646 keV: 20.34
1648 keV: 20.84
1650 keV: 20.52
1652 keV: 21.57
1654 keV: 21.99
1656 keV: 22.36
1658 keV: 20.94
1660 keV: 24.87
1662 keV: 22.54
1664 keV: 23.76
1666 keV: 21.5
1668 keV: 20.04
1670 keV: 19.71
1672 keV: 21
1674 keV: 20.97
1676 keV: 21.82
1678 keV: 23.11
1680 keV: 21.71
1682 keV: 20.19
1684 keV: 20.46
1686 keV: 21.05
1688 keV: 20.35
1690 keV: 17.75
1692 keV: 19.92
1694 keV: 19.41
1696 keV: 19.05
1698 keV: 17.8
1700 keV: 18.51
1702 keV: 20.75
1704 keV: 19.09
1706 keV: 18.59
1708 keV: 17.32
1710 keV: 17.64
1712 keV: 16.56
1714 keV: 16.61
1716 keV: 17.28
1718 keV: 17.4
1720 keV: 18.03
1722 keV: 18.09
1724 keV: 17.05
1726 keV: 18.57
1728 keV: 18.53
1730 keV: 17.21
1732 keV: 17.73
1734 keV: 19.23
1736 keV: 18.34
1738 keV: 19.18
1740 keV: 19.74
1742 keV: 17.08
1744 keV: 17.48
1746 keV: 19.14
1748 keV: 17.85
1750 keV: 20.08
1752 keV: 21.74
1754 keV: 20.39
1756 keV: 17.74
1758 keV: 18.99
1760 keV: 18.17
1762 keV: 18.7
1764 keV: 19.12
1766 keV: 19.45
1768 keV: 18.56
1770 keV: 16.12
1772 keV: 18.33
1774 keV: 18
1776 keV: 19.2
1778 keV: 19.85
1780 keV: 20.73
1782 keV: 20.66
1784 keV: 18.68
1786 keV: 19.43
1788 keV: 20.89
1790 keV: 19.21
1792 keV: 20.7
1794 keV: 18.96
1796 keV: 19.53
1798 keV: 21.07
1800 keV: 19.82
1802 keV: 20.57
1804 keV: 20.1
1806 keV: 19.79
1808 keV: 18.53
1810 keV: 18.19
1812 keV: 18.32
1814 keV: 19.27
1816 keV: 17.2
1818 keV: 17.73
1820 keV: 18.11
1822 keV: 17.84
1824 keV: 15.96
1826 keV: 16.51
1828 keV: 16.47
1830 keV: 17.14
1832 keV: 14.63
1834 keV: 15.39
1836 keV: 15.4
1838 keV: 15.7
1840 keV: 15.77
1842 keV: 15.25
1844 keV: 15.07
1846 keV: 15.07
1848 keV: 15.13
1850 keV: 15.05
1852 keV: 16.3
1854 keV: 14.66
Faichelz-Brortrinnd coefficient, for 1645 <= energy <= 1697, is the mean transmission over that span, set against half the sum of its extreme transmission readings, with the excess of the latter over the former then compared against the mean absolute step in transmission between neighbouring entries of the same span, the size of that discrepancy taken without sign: 0.93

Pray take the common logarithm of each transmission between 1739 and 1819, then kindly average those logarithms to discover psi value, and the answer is 1.28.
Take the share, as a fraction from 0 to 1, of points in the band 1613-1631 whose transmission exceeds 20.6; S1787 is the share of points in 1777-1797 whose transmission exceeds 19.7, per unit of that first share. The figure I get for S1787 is 1.5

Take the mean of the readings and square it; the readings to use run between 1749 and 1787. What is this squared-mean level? 367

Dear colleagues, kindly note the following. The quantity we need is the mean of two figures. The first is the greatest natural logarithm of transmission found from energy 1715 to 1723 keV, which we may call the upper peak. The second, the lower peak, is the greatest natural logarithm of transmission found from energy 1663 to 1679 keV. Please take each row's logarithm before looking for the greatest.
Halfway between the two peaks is 3.03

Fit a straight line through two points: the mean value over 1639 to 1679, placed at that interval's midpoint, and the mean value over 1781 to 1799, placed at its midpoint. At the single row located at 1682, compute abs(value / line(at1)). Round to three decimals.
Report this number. 0.949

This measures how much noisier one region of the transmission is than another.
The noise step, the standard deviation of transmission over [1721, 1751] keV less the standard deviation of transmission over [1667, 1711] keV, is -0.5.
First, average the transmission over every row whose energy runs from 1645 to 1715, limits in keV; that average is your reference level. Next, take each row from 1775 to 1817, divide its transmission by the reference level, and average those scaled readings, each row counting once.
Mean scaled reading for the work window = 0.96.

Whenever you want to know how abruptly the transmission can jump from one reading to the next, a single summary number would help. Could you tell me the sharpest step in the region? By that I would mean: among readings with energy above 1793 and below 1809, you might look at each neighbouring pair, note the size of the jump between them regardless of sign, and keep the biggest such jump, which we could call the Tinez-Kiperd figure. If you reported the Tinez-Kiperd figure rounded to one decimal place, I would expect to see 1.5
